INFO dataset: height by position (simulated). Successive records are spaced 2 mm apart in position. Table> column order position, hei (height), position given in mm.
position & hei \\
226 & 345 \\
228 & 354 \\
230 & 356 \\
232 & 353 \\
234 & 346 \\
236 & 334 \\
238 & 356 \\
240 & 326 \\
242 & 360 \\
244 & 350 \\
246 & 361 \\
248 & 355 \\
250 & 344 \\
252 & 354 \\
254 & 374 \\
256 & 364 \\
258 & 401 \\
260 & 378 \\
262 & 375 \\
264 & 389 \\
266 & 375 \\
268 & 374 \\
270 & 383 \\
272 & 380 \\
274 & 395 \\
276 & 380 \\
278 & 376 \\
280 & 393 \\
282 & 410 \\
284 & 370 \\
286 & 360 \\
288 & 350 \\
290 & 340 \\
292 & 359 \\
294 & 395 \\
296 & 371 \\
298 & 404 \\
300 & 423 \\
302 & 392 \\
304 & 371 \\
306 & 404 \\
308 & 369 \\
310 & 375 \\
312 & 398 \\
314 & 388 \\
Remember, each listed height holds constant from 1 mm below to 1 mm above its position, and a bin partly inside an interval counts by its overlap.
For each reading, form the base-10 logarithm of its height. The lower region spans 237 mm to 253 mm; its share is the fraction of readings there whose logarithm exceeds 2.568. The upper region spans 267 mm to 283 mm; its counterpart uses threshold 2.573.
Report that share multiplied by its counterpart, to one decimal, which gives 0.0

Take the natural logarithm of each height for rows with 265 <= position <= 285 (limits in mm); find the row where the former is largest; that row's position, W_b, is 282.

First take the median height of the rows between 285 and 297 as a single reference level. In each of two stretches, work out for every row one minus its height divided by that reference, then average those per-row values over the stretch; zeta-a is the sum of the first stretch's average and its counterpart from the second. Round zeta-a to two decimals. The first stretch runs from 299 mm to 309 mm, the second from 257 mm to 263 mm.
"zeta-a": -0.16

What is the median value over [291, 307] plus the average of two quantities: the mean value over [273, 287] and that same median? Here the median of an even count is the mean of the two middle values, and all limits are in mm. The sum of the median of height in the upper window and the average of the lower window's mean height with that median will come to 782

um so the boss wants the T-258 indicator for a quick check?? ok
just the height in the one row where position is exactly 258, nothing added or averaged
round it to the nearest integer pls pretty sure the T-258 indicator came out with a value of 401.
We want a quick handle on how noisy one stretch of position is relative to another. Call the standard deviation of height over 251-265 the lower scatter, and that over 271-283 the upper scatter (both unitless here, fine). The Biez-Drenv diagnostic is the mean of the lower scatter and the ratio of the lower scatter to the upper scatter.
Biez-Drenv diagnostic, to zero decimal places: 8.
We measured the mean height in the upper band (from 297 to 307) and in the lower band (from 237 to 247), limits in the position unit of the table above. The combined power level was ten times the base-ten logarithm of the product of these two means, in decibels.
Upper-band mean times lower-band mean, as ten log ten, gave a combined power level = 51.5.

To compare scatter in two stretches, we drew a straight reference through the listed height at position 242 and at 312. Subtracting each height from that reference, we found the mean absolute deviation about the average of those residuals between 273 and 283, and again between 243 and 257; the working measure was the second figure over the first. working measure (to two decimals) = 0.68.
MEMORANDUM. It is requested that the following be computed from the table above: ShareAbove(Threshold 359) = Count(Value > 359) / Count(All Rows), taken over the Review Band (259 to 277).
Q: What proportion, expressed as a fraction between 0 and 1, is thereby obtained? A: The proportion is 1.00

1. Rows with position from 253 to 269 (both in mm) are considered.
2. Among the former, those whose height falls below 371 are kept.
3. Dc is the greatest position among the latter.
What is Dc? 256 mm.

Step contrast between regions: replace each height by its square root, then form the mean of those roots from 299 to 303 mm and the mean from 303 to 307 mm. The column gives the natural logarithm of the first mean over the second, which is 0.03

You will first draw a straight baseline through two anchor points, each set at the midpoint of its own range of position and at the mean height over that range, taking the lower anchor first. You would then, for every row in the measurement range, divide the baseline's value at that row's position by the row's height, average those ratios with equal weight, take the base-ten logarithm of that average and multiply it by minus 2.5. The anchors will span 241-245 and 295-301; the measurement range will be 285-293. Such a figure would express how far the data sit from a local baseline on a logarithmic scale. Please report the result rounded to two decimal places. -0.12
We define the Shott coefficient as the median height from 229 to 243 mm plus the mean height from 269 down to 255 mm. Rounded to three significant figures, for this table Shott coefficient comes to 732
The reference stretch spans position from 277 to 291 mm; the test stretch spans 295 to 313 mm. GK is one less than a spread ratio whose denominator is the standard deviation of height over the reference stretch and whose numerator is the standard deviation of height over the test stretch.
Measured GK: -0.2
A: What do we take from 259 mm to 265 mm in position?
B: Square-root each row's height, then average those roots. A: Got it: 19.51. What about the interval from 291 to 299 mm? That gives 19.55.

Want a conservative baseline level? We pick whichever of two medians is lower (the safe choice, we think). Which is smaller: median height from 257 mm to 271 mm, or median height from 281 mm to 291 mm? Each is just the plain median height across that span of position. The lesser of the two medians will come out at 360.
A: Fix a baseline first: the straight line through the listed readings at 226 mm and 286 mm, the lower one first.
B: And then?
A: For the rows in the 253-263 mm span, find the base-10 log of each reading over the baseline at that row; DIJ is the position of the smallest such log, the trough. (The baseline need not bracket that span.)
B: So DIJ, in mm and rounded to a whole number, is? 256 mm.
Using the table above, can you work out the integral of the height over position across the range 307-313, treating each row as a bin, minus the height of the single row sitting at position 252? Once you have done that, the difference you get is 1930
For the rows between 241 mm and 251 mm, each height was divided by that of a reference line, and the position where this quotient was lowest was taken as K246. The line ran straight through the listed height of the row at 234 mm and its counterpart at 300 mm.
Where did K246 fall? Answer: 250 mm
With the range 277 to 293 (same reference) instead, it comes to 290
